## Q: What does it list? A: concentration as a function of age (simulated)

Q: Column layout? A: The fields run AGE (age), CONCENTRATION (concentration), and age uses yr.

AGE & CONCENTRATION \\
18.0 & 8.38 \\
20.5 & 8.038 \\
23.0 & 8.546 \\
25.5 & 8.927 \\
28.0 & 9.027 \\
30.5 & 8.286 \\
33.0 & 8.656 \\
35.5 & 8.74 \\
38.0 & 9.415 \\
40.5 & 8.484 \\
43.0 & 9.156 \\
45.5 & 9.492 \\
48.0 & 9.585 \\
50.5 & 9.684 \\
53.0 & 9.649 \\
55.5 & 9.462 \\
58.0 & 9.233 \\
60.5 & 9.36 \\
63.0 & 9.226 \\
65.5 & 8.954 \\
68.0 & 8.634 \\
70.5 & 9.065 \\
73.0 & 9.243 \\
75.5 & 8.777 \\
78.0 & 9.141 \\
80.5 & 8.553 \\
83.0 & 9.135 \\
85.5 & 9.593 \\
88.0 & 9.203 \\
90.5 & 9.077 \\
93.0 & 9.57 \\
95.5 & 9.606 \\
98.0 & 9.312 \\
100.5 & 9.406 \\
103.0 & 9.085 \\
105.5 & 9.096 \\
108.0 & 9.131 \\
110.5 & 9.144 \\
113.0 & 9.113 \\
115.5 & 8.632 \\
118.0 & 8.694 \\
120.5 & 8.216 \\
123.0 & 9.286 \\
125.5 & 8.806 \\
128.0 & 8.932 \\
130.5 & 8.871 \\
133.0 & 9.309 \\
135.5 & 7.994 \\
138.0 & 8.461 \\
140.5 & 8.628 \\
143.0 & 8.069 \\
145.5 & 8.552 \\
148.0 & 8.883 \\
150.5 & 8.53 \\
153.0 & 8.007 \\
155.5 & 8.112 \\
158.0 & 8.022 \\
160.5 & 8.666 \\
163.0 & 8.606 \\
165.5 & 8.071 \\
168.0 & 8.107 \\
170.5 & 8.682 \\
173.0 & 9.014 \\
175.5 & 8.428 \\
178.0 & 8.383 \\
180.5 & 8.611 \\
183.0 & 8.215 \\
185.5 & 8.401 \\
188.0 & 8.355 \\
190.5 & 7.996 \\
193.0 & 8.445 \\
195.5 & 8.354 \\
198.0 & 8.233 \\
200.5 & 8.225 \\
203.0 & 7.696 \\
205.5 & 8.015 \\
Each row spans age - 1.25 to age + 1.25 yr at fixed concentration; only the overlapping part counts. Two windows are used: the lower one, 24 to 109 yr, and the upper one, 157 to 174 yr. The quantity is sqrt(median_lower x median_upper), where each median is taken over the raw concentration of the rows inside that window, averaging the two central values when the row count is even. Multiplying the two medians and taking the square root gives 8.87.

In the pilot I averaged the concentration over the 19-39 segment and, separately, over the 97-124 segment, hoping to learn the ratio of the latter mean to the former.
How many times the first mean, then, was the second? 1.04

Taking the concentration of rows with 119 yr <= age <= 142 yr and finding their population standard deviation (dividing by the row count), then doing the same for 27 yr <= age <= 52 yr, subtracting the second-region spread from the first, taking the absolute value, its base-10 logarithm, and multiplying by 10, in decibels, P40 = -13.4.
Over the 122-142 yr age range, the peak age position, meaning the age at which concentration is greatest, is 133.0 yr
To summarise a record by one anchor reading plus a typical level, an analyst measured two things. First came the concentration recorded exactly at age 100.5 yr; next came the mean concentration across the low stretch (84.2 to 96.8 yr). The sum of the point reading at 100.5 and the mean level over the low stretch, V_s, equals 18.8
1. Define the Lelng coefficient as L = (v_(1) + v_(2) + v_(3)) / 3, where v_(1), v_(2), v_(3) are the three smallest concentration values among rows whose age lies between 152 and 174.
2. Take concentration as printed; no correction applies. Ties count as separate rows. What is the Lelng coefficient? 8.0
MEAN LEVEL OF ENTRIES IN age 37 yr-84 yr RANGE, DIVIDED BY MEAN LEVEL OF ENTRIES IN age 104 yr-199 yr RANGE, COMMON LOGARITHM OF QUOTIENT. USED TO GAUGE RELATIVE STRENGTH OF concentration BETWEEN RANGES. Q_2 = 0.030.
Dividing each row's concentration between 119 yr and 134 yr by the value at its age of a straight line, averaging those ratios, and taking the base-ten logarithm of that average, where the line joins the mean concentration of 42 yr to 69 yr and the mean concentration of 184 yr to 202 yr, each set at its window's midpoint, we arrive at 0.006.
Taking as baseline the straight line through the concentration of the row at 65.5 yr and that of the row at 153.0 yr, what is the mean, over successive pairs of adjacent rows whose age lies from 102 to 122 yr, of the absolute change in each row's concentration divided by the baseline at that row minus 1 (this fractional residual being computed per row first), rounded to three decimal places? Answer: 0.019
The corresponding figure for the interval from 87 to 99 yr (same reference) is 0.027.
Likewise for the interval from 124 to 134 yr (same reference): 0.026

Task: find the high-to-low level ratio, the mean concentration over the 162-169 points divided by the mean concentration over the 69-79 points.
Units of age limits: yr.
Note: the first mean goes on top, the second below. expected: 0.91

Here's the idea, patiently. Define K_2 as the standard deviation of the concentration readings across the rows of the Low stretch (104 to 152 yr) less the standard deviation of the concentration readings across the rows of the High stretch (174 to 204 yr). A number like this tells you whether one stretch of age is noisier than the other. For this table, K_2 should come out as 0.15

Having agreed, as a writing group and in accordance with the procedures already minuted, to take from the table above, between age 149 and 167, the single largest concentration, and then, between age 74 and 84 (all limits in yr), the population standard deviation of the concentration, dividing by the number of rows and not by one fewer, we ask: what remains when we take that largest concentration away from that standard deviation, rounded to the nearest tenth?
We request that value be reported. -8.4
